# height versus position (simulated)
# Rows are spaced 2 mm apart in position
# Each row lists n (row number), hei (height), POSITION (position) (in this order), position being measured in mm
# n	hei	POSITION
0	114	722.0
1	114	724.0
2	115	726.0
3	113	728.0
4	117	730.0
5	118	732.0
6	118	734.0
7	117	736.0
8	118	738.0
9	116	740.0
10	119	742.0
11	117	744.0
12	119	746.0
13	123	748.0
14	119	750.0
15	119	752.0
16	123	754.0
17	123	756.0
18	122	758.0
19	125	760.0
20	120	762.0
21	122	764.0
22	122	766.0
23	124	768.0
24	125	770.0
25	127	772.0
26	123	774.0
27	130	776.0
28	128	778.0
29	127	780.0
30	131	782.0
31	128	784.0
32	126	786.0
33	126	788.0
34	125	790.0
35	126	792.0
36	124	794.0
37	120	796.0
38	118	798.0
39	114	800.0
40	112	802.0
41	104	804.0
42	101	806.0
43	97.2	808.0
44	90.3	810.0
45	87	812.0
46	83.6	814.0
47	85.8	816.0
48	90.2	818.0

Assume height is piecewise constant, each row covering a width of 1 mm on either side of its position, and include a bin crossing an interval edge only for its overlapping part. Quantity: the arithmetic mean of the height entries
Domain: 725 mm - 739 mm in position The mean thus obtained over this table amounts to 117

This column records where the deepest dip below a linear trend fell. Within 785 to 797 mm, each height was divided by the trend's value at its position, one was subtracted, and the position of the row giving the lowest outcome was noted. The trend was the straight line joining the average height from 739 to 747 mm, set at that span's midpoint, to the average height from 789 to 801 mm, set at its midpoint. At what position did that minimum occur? 796.0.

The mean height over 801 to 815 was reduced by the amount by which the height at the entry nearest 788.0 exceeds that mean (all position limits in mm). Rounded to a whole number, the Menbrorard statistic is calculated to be 67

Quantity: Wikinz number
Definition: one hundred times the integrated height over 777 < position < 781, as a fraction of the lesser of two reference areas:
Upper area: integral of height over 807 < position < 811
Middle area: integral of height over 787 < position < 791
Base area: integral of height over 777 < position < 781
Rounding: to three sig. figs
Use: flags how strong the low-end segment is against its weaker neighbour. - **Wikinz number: 136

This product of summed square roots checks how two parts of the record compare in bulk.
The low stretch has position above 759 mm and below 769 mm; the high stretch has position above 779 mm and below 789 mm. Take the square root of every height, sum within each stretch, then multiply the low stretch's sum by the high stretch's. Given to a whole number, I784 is 3127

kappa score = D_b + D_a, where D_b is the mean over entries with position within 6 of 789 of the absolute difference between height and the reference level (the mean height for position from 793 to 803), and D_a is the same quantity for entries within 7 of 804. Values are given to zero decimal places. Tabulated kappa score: 21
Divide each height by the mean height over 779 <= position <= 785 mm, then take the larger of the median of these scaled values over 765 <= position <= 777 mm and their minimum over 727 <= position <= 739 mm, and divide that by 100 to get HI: 0.0097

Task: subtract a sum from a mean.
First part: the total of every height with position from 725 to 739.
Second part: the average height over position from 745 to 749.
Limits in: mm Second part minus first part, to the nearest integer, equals -695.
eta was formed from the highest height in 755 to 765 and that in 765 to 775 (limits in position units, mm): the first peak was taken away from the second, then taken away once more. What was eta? -123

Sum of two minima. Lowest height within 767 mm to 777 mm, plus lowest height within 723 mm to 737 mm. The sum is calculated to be 236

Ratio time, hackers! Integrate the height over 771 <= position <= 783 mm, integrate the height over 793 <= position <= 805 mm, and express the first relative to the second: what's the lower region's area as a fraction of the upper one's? 1.11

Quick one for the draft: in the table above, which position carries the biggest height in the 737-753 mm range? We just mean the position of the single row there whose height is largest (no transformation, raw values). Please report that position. 748.0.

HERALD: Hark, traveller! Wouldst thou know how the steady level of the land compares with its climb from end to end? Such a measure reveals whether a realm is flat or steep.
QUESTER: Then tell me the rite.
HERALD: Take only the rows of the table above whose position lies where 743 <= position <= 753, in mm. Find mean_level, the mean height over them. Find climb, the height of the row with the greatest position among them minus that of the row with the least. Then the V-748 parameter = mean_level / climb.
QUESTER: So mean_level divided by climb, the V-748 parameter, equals 60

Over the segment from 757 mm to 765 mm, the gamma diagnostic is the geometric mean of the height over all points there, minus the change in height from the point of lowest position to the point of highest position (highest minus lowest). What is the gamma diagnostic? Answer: 122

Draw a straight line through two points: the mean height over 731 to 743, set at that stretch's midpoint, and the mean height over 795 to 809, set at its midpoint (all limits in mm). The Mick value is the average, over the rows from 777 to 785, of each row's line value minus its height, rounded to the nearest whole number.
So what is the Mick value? -16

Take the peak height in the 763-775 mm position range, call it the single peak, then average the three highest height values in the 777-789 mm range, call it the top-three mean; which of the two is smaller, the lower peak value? 127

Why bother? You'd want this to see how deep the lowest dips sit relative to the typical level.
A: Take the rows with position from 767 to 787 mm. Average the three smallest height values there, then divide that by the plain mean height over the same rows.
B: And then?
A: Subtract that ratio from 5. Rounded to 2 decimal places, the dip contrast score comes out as 4.02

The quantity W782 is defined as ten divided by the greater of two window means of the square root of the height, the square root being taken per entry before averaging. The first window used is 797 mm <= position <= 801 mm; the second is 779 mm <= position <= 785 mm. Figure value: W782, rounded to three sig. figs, 0.882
